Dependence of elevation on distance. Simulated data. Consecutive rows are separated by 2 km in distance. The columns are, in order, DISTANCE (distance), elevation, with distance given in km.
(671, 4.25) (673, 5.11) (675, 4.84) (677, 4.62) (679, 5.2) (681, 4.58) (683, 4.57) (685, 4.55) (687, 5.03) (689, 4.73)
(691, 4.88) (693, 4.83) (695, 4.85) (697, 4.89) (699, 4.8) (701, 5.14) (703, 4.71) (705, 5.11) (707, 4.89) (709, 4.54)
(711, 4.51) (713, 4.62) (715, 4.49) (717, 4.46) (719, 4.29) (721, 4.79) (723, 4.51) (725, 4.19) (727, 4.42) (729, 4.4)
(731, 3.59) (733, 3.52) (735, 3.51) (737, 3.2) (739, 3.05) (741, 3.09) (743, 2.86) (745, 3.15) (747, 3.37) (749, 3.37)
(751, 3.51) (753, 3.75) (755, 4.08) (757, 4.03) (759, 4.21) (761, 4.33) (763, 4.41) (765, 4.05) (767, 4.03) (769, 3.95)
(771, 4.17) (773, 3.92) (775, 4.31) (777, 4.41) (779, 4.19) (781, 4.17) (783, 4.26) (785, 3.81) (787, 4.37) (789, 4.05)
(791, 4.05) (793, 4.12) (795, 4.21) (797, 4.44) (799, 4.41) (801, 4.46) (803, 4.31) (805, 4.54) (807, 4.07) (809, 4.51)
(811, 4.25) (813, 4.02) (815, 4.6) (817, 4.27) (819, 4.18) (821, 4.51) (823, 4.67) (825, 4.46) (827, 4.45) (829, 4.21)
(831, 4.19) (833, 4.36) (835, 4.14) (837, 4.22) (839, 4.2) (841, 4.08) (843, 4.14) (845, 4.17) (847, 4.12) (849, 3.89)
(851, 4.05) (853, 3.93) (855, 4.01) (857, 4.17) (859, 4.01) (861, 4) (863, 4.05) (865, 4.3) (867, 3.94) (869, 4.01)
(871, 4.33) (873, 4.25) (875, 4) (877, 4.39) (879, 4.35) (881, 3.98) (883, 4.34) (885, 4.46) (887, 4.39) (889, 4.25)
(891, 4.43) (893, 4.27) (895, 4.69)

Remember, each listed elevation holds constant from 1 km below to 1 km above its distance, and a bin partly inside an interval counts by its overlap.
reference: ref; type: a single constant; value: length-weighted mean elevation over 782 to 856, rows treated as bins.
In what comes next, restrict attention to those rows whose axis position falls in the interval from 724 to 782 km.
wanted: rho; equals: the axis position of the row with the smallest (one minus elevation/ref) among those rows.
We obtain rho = 727 km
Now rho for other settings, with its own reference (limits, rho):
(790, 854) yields 823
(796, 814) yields 805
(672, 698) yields 679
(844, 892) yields 885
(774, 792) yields 777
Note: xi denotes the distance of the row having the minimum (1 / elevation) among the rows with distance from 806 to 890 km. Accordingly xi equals 823 km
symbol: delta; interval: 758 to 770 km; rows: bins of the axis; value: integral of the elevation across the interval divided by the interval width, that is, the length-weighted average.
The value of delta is 4.16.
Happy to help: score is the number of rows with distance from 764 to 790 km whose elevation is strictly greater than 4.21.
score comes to 4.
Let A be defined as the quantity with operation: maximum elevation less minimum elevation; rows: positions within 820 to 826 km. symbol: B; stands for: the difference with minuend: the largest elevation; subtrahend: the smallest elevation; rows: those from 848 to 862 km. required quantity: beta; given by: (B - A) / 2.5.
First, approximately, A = 0.2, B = 0.28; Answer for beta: 0.03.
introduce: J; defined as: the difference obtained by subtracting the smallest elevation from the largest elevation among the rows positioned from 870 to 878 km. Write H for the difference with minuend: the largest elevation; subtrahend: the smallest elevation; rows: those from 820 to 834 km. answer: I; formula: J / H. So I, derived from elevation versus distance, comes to 0.8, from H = 0.48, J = 0.39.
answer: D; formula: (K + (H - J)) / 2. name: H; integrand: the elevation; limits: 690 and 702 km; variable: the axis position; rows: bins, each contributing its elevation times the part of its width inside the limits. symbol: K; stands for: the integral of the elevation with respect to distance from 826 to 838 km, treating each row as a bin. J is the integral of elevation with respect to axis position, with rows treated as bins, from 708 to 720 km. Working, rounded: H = 58.8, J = 54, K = 51.1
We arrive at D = 28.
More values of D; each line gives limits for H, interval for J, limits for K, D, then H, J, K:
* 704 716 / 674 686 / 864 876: 25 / 56.3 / 57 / 49.7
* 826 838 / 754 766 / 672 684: 29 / 51.1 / 50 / 57.8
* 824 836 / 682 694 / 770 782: 22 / 51.6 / 57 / 50.3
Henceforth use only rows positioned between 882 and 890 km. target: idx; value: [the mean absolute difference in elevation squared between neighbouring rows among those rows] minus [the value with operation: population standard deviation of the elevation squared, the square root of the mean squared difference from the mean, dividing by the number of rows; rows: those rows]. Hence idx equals 0.3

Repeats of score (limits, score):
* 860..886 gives 7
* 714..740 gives 7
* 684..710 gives 13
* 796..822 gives 10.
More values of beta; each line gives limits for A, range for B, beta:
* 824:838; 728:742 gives 0.41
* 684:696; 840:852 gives -0.08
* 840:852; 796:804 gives -0.05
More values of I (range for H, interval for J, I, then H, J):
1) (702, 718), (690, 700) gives 0.1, 0.65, 0.09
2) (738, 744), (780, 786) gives 2.0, 0.23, 0.45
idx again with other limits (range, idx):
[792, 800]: -0.1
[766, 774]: 0.7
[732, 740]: -0.3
